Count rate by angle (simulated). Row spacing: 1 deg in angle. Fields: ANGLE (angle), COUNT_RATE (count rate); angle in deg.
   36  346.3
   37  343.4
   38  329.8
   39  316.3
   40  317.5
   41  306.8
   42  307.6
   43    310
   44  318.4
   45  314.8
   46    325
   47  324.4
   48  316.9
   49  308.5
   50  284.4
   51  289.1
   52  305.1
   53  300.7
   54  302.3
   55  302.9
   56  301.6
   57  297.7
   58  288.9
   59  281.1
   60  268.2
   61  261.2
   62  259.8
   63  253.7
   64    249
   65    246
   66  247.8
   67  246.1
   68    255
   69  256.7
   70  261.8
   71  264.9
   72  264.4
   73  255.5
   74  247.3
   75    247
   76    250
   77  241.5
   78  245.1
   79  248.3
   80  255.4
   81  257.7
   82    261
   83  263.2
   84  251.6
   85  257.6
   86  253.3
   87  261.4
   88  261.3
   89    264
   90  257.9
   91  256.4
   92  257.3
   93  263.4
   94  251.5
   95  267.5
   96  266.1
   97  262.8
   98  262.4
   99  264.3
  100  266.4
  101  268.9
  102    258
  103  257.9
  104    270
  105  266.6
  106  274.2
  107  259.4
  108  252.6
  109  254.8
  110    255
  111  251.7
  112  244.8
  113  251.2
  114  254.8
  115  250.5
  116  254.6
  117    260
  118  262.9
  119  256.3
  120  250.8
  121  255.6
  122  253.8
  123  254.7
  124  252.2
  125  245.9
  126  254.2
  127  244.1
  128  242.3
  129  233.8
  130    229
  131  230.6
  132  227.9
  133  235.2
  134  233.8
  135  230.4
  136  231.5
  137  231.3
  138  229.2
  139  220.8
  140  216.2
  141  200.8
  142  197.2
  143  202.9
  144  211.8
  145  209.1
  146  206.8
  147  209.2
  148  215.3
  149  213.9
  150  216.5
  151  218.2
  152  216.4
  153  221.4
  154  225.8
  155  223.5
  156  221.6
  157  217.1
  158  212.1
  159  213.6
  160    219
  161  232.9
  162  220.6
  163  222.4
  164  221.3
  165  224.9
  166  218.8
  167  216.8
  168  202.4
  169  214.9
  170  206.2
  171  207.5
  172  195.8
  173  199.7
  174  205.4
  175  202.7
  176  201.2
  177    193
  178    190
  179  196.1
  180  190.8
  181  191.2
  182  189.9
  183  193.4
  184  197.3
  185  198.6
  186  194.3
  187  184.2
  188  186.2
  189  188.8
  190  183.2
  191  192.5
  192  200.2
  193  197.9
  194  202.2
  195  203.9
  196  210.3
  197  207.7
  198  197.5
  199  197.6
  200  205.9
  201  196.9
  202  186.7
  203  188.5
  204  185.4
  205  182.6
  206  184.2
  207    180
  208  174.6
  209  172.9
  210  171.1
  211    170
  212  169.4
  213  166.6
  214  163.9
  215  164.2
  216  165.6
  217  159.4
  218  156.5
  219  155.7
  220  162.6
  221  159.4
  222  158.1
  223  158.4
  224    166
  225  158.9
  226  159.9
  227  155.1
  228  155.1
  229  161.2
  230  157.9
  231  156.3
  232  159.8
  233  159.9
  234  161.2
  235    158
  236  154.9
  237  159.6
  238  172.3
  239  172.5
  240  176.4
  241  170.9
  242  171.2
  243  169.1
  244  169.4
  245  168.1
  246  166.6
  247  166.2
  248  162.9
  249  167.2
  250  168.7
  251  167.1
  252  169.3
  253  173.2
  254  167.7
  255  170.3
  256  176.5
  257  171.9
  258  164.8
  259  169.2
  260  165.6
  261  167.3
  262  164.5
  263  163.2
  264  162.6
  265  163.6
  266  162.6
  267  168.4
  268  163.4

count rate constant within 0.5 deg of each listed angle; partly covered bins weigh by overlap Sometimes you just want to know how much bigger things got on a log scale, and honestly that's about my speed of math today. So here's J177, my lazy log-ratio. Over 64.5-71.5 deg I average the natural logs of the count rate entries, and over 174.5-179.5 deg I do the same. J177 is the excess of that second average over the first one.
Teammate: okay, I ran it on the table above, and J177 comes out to -0.256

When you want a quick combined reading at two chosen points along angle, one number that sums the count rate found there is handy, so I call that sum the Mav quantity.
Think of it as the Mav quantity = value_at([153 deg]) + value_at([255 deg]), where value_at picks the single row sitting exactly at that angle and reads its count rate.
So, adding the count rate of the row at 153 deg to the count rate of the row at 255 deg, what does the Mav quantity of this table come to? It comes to 392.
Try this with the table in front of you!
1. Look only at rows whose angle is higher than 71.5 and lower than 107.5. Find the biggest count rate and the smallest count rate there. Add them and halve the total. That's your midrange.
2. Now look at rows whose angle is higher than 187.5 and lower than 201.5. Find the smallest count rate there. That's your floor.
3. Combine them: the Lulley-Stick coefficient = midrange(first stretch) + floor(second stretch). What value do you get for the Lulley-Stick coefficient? 441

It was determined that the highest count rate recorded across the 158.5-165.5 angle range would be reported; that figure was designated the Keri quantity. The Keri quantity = 232.9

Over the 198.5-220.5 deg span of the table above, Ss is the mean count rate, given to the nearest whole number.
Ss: 175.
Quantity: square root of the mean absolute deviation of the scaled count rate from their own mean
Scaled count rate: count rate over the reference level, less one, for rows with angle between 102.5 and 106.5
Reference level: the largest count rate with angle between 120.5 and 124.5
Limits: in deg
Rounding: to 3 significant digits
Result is 0.139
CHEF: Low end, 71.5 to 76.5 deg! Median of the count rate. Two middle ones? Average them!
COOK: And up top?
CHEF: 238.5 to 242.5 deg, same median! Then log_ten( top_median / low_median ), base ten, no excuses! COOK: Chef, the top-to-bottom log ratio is -0.16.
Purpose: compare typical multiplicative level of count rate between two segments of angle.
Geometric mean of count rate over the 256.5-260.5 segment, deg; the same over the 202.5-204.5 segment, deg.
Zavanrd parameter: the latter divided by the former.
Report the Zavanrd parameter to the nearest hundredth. 1.11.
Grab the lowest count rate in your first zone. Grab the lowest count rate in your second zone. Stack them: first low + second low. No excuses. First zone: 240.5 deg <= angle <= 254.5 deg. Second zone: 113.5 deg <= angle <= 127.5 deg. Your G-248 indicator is 407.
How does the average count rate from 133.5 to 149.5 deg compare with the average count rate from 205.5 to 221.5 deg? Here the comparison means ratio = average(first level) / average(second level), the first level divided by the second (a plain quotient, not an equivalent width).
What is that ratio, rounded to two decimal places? 1.29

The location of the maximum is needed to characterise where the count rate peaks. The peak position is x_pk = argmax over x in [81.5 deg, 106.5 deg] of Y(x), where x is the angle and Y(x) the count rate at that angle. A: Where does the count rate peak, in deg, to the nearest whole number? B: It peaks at 106 deg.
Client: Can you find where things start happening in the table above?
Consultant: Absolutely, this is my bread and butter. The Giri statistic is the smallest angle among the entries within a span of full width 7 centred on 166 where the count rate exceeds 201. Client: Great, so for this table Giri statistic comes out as 163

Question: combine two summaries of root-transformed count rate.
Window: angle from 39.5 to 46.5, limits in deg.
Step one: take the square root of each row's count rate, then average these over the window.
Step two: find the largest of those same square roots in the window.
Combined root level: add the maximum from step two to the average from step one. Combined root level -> 36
